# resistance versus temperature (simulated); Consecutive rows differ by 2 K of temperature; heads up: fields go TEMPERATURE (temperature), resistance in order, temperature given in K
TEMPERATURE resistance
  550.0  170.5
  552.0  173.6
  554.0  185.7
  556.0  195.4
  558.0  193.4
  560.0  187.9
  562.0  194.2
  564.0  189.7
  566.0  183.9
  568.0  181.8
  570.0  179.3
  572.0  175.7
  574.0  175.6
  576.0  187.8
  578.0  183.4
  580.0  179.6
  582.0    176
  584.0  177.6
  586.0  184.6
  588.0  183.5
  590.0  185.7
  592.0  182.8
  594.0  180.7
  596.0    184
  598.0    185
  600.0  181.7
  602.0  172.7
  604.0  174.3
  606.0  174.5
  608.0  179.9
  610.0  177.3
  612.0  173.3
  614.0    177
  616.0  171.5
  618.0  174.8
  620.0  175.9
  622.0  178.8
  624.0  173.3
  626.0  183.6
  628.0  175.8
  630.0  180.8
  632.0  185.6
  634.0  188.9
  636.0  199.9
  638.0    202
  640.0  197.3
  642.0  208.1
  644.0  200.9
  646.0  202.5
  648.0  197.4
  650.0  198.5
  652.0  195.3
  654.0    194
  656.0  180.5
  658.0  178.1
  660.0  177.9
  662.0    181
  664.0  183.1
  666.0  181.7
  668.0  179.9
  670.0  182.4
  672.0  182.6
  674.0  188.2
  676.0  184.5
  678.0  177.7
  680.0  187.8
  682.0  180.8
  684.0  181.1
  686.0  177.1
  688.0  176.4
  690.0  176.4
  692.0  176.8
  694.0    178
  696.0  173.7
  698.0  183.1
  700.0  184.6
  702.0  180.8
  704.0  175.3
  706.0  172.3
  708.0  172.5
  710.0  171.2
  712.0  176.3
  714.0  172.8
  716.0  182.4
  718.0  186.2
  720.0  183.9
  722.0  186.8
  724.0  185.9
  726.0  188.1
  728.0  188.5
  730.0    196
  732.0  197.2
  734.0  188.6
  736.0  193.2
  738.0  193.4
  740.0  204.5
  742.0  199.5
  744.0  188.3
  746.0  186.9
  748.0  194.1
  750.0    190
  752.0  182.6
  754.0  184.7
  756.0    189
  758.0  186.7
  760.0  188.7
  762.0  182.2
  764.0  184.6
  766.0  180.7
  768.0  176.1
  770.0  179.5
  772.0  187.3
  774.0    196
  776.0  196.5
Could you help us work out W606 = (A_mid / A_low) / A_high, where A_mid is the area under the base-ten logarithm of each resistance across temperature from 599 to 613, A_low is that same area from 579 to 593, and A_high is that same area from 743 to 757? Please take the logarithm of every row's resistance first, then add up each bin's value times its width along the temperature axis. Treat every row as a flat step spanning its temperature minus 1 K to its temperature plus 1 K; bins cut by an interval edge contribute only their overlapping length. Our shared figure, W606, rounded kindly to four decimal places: 0.0312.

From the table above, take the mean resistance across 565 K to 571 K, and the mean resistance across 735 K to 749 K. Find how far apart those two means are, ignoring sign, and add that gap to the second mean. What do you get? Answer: 206.9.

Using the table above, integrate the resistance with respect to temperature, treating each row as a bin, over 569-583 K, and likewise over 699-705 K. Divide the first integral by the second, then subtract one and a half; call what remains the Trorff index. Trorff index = 0.83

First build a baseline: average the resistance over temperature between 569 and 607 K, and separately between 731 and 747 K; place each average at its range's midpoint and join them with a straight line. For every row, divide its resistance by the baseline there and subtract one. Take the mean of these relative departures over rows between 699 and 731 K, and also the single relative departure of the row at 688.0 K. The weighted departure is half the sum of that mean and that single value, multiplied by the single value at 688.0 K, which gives 0.0042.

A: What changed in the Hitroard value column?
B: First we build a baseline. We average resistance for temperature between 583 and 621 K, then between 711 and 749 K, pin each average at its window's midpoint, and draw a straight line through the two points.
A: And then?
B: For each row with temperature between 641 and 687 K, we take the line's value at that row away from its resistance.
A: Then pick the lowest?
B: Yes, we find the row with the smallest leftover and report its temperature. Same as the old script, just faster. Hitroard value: 686.0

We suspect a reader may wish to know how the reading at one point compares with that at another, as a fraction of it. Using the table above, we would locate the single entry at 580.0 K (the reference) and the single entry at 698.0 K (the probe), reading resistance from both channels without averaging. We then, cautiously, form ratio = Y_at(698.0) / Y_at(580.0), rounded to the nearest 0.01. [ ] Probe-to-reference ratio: 1.02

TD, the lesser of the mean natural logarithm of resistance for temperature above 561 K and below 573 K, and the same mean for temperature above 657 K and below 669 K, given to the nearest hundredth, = 5.19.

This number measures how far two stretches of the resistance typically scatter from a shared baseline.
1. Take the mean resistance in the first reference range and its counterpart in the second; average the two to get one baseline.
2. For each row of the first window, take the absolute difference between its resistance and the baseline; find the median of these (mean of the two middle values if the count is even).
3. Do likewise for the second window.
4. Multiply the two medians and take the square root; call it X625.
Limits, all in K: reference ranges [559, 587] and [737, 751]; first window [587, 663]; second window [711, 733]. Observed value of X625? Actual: 6.5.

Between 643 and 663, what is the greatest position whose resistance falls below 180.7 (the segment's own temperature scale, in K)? 660.0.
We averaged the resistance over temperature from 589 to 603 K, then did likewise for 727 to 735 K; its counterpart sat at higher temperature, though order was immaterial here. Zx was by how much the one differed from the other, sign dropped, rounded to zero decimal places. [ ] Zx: 11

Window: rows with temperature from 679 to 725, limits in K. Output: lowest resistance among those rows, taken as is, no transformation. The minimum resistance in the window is 171.2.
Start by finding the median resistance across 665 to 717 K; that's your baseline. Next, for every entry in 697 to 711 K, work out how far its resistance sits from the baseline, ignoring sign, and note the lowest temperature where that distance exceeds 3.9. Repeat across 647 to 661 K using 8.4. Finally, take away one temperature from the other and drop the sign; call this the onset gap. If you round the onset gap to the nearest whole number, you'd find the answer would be 50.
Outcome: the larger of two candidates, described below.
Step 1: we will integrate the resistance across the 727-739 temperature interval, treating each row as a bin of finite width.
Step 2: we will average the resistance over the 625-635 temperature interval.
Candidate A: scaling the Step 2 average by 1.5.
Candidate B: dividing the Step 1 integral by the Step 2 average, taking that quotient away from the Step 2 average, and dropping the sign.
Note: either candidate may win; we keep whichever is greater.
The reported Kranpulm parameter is 274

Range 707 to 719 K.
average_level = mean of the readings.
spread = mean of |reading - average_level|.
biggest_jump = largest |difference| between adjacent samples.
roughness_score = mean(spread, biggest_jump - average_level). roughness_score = -81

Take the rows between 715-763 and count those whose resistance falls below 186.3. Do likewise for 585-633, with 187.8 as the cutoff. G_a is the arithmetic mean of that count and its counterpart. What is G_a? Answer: 15.5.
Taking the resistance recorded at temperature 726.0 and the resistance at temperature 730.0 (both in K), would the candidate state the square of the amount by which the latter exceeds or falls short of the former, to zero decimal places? 62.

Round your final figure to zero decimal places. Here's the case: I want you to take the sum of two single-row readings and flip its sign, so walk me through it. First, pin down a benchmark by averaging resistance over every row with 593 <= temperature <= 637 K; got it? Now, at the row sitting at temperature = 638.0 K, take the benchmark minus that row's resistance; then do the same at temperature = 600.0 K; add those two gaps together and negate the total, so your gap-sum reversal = 25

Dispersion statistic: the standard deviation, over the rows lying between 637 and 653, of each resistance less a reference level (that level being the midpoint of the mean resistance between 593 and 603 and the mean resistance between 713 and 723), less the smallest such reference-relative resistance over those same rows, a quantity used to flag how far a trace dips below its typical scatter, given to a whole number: -10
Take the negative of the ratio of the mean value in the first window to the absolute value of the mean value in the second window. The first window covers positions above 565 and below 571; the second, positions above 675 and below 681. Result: -0.99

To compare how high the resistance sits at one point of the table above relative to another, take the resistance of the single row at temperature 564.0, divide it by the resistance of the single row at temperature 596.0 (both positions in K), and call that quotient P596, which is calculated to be 1.03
